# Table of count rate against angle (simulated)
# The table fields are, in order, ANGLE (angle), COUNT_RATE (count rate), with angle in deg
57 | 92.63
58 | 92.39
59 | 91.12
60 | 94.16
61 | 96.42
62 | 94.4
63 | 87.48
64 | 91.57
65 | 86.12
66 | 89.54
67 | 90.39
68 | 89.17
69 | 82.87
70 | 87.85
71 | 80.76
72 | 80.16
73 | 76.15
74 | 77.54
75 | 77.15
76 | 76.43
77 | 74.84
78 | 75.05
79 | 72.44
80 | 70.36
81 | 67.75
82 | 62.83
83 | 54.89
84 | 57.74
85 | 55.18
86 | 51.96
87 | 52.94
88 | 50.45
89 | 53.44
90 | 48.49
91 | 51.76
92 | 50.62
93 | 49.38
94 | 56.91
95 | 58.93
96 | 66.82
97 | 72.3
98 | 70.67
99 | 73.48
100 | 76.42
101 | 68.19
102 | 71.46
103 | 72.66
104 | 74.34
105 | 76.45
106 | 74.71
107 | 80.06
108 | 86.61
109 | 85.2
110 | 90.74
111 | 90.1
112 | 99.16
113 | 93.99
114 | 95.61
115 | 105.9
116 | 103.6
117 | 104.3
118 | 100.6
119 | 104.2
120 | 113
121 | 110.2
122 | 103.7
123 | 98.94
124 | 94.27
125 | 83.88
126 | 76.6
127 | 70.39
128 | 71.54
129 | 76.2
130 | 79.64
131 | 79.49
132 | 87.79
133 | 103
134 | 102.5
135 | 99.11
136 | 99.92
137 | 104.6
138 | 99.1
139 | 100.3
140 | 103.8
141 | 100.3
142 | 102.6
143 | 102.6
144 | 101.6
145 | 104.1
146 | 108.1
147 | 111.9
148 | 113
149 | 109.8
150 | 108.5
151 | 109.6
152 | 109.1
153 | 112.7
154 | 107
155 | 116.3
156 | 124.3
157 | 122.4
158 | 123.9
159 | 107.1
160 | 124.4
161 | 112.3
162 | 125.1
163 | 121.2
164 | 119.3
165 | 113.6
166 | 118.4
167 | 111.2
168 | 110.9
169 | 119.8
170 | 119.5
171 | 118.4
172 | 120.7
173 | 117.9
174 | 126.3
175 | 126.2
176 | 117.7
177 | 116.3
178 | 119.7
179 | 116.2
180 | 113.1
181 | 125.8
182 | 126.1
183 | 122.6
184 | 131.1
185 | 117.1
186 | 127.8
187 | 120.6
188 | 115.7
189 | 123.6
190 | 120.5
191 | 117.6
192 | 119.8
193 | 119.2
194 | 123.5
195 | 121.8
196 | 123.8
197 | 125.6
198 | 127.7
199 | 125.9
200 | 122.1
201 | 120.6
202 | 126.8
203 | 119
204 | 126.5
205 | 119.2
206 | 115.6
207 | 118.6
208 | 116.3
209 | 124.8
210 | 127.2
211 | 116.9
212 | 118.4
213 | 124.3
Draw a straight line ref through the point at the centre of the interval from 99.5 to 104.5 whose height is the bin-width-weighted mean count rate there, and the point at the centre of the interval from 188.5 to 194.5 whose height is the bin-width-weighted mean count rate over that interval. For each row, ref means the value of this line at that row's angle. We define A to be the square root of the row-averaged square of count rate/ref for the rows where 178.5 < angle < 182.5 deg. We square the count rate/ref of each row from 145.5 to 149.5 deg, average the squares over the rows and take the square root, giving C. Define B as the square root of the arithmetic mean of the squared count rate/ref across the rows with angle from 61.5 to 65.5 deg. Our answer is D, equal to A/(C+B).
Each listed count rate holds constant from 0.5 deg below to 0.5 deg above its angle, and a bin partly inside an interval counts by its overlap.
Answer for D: 0.36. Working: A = 1.05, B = 1.73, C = 1.14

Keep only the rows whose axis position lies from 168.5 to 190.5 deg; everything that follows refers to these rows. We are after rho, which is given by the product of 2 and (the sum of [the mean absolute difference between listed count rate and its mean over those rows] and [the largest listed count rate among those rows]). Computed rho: 270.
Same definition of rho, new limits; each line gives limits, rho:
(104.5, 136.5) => 247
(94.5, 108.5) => 182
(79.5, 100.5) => 169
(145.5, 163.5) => 262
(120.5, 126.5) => 240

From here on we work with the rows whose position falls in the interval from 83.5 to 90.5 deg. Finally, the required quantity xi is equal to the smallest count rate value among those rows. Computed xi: 48.49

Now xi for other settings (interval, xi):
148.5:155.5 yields 107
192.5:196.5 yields 119.2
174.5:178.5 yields 116.3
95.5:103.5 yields 66.82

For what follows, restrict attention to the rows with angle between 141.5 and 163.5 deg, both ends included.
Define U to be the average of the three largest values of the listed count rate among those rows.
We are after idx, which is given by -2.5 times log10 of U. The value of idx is -5.24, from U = 125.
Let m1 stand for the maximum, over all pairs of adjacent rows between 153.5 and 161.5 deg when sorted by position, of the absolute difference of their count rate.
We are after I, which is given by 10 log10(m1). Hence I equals 12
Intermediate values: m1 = 17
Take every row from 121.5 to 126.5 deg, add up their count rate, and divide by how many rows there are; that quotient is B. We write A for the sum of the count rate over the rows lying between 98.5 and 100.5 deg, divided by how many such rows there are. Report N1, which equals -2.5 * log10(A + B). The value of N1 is -5.55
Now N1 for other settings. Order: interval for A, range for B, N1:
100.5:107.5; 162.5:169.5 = -5.70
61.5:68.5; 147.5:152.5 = -5.75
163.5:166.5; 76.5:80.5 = -5.70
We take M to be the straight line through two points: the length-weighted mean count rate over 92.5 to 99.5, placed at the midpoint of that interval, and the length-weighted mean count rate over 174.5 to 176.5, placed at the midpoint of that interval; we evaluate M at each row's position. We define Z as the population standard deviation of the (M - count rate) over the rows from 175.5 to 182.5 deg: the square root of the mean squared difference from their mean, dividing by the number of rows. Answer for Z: 3.93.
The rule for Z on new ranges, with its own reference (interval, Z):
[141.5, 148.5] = 3.09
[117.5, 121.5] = 4.19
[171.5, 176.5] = 3.87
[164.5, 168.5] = 3.53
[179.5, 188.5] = 6.10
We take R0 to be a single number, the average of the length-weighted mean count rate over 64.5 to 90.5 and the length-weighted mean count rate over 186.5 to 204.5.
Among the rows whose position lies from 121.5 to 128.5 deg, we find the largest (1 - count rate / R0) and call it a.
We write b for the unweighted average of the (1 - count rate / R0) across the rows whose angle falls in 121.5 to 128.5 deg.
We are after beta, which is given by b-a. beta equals -0.16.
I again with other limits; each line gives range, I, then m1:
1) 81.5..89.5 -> 9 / 8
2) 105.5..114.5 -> 10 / 9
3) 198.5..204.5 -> 9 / 8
